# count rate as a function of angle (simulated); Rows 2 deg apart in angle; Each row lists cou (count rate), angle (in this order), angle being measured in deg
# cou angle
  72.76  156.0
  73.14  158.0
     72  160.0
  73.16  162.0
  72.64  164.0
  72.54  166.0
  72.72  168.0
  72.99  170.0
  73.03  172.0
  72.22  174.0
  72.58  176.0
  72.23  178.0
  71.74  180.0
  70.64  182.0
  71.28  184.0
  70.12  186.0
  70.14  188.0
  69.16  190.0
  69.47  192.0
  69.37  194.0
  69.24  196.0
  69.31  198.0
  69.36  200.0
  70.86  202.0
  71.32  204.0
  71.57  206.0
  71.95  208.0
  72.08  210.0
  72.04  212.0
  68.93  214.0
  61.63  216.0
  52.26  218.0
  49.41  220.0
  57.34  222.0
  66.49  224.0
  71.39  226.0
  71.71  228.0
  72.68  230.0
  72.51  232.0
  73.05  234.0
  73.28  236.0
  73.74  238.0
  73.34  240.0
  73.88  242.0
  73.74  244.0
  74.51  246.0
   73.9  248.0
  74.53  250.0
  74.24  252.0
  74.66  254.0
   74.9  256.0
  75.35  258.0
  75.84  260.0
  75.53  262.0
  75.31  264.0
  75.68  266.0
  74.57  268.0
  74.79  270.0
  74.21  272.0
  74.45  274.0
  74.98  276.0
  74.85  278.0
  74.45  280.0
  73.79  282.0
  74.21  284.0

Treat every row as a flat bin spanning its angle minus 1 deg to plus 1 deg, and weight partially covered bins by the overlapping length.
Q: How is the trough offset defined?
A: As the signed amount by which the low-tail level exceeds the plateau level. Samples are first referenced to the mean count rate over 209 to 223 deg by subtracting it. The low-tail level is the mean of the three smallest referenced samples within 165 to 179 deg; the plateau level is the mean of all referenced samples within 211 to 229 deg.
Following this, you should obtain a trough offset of 9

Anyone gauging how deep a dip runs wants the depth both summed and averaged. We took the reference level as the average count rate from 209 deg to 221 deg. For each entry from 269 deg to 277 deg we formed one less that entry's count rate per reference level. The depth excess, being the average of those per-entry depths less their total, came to 0.57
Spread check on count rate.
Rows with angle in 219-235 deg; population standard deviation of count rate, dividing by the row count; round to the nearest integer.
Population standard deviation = 8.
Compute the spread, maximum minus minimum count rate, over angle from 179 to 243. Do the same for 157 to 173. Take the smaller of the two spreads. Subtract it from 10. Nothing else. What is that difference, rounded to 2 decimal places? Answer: 8.84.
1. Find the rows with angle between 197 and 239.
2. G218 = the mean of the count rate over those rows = 68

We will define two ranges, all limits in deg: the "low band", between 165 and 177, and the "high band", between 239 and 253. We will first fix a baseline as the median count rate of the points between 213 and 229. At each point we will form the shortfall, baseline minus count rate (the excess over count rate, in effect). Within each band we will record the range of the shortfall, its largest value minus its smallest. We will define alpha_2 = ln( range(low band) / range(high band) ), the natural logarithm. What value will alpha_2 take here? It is -0.4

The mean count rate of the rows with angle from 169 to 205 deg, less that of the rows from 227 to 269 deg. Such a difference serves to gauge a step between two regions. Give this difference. -3.3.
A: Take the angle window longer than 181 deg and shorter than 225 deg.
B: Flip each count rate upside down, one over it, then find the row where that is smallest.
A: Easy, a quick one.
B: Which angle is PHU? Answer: 210.0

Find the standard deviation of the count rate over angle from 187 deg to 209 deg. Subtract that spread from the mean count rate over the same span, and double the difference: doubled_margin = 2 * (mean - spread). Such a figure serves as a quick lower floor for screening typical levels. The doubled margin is 138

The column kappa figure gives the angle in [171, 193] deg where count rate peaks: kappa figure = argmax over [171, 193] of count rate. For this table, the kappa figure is 172.0 deg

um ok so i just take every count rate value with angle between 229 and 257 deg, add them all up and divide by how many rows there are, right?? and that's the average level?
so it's 74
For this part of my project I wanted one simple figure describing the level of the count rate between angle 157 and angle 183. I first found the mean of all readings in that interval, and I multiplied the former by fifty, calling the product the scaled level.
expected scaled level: 3622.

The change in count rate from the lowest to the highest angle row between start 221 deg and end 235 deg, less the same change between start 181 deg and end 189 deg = 16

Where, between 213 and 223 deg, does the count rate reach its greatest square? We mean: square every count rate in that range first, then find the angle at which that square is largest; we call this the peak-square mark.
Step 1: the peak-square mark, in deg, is 214.0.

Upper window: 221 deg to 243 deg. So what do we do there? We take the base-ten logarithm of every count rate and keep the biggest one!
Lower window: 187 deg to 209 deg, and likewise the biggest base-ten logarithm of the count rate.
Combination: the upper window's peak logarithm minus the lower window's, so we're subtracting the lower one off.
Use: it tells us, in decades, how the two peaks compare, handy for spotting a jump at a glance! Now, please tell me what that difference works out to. 0.011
